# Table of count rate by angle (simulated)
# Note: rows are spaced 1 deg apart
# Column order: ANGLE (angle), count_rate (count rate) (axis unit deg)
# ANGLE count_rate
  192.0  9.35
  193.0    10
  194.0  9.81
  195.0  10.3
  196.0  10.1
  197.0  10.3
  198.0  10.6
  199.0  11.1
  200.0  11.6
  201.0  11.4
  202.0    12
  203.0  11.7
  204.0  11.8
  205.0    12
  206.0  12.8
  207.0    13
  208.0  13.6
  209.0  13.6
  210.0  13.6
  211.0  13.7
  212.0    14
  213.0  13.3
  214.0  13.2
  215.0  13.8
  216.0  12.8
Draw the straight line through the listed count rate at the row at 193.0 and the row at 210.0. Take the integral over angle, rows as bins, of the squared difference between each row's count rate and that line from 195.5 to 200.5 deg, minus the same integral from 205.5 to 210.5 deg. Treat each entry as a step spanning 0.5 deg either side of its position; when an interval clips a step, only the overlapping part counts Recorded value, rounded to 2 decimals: 0.61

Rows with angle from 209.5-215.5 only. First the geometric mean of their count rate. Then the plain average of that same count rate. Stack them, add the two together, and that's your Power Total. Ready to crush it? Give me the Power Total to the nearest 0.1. 27.2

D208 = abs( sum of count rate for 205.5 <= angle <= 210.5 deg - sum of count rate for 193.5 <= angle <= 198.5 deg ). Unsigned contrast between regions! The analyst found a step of 15.5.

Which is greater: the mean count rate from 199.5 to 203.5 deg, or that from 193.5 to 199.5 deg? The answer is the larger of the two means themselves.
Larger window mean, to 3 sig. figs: 11.7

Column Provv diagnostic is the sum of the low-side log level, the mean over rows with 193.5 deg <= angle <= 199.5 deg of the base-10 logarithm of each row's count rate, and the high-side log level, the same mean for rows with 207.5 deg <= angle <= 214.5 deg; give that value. 2.15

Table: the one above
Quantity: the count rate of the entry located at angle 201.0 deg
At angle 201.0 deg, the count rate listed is 11.4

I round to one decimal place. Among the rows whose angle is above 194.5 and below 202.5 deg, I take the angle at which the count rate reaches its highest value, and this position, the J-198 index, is 202.0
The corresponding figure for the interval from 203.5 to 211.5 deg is 211.0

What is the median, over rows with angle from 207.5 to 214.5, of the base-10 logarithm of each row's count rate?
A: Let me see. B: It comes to 1.13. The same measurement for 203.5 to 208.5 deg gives 1.11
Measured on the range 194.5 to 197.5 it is 1.01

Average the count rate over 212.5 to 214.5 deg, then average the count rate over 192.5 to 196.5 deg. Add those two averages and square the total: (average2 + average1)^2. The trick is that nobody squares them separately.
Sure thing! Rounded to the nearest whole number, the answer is 543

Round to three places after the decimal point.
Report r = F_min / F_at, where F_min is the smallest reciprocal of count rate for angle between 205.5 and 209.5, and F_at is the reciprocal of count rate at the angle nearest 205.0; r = 0.882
